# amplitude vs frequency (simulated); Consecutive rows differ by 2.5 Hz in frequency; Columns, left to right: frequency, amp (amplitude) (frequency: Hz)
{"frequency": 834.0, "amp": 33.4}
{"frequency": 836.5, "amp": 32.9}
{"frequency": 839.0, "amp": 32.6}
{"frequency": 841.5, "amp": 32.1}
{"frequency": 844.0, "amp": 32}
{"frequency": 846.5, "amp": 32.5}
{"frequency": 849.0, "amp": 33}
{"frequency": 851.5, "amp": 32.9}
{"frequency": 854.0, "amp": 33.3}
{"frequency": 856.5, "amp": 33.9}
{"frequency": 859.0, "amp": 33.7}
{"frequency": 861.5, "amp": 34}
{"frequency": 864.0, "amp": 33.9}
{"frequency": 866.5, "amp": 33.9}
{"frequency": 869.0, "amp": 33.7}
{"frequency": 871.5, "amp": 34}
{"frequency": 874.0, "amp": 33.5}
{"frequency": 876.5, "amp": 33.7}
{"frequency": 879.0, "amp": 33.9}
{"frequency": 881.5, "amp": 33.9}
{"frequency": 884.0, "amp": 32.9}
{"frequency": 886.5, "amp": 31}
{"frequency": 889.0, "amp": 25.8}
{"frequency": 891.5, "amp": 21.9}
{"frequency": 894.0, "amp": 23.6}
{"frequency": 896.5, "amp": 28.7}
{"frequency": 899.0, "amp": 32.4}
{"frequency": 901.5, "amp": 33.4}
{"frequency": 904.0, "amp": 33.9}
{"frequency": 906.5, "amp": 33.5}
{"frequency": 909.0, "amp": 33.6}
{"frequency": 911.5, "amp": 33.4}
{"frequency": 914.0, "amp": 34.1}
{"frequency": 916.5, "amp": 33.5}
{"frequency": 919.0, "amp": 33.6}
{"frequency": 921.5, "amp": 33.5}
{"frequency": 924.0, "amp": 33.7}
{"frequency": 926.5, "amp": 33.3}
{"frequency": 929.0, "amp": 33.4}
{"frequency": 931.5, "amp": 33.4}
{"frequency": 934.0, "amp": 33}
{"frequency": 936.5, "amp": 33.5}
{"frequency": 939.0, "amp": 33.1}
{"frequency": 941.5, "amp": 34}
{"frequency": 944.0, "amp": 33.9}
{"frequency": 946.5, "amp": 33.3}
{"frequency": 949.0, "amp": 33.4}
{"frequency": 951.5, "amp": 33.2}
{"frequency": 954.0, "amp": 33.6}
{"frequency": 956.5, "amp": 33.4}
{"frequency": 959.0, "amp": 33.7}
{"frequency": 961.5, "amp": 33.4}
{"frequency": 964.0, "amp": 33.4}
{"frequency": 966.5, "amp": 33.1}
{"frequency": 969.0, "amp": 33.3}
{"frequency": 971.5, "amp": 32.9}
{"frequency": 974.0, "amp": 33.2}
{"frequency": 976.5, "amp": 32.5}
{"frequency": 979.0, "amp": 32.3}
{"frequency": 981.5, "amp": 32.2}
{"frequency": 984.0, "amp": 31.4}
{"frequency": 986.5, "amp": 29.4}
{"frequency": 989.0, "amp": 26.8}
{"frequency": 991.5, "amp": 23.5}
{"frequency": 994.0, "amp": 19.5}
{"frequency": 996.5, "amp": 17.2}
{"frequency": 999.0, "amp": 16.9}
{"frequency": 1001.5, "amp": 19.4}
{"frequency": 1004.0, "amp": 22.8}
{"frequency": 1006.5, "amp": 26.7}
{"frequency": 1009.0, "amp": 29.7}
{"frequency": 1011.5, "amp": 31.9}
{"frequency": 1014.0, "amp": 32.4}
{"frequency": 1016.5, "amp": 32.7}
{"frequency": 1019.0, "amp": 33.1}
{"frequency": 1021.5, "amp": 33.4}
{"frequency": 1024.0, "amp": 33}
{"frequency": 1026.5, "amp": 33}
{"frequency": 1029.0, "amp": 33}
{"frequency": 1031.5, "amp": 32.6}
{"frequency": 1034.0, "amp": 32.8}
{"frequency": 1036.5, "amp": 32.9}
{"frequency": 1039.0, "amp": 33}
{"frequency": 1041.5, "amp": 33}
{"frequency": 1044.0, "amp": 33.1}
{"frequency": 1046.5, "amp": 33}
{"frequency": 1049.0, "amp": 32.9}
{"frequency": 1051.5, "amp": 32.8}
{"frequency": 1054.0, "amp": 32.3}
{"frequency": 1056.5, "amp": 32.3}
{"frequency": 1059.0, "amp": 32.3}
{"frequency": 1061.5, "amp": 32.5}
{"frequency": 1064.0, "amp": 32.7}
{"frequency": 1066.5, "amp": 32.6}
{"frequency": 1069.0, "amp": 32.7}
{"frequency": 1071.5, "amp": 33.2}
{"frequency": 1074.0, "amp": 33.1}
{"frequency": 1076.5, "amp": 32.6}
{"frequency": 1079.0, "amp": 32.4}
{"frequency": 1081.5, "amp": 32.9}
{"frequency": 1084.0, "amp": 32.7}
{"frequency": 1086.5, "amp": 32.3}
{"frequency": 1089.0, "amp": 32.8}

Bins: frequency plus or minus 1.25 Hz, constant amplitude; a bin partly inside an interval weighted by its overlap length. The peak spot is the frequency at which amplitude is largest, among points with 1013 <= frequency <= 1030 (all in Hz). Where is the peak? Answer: 1021.5 Hz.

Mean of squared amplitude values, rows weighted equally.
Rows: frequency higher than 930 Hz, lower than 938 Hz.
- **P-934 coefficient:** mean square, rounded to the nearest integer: 1109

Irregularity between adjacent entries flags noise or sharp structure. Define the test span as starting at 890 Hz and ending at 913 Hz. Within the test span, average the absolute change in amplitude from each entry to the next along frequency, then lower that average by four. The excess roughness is -2.41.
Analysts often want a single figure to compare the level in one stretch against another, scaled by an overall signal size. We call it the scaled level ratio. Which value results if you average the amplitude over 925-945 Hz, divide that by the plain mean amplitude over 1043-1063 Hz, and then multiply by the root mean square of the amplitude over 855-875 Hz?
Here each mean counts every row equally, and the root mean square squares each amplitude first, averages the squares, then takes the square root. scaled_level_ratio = 34.7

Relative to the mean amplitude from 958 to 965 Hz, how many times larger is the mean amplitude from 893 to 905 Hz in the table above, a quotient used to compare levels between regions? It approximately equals 0.91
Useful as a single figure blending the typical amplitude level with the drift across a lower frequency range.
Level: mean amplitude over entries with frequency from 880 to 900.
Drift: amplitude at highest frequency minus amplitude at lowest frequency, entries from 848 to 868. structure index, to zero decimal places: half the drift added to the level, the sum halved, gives 15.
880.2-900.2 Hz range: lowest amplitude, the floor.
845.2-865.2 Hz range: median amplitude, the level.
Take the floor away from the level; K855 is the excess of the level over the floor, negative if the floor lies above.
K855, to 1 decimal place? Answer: 11.6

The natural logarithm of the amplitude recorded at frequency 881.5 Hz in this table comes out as 3.523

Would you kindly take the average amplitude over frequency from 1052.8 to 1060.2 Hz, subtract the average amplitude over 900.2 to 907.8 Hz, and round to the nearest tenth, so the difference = -1.3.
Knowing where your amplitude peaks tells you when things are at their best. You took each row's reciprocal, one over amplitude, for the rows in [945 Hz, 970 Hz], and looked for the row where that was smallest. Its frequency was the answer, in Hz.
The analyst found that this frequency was 959.0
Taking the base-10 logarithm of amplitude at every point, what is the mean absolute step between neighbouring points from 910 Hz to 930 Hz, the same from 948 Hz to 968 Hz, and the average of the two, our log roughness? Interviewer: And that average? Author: 0.0036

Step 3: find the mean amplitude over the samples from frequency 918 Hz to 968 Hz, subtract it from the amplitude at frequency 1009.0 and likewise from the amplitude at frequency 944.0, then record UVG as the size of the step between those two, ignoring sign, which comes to 4.2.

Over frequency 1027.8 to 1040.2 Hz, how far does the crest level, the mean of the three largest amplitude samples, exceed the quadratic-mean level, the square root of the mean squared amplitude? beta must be 0.11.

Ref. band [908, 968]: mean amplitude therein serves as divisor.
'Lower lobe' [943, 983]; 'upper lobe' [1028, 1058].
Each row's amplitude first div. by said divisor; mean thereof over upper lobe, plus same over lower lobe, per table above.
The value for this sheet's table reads 1.97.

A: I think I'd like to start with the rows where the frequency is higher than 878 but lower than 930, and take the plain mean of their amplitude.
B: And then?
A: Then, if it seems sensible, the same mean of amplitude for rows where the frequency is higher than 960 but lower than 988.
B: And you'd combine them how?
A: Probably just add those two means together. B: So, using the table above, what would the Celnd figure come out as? 64.2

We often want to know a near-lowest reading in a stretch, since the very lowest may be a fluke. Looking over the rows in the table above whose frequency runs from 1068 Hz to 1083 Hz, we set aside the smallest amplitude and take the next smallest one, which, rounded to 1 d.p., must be 32.6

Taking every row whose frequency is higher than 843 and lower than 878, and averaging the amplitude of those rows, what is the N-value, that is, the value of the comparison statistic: 33.4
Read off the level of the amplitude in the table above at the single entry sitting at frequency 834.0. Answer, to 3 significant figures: 33.4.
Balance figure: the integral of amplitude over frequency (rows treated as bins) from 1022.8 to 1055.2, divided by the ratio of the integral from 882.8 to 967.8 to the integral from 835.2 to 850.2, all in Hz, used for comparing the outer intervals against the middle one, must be 189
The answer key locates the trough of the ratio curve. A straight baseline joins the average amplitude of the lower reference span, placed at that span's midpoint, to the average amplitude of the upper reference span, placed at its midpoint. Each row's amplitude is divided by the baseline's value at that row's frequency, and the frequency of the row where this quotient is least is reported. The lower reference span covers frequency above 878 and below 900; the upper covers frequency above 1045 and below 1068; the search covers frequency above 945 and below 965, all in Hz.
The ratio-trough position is 964.0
